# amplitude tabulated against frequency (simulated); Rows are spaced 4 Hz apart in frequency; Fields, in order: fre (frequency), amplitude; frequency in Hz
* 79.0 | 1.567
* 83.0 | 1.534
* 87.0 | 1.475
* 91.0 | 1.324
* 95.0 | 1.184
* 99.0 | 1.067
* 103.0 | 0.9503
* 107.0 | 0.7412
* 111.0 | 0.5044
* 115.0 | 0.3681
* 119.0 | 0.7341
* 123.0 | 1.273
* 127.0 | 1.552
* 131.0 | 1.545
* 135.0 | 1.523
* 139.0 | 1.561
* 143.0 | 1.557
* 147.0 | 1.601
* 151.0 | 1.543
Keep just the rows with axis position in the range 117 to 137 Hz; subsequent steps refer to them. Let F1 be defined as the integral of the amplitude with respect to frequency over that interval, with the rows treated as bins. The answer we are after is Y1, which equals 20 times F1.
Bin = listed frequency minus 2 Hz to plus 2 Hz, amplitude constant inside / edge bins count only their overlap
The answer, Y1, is 530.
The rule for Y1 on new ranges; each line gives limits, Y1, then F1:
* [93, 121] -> 444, 22.2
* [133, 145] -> 371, 18.6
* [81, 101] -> 527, 26.3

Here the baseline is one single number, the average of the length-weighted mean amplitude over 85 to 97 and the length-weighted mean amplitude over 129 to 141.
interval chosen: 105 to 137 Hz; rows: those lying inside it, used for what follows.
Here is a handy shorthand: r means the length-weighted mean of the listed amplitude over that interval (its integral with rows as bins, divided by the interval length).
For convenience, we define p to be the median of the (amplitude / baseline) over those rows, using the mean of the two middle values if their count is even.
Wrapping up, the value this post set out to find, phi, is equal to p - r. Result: -0.33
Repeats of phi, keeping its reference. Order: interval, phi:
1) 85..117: -0.25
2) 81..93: -0.42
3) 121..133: -0.38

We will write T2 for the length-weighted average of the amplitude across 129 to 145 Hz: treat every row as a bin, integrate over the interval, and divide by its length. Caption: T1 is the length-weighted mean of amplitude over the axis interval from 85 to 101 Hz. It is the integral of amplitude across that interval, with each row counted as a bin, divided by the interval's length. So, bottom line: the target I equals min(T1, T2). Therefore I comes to 1.26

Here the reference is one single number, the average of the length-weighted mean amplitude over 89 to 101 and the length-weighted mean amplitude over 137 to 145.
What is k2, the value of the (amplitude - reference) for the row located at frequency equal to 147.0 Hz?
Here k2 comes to 0.23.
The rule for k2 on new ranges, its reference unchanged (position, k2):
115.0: -1.01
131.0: 0.17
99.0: -0.31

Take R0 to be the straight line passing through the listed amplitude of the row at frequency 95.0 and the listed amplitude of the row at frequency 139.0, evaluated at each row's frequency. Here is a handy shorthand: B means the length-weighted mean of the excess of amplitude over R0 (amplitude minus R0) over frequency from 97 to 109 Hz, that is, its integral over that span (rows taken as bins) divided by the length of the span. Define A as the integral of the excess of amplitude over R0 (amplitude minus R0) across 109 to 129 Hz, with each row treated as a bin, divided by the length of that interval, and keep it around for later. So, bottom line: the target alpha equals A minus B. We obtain -0.2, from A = -0.50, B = -0.3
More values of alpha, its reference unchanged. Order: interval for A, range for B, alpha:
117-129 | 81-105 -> -0.3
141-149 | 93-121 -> 0.5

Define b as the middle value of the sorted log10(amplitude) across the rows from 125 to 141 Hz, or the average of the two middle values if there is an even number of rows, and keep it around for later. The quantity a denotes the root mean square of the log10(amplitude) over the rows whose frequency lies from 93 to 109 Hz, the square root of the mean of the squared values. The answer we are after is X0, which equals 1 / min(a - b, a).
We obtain -8.8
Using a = 0.08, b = 0.190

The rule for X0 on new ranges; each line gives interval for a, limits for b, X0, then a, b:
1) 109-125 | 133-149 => 12.0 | 0.28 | 0.193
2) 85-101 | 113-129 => 9.0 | 0.11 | -0.015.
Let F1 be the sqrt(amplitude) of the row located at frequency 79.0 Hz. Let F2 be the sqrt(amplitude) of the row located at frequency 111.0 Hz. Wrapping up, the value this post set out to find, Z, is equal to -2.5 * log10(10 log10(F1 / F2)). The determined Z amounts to -1.0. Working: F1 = 1.25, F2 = 0.71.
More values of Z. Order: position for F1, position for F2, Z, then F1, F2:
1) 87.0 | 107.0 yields -0.4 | 1.21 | 0.86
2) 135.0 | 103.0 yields 0.0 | 1.23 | 0.97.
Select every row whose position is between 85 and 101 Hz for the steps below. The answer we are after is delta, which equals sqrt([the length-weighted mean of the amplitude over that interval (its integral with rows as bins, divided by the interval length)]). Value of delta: 1.12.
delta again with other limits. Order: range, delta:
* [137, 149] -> 1.25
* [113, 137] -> 1.08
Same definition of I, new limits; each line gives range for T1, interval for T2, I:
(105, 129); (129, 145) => 0.86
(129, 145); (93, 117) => 0.80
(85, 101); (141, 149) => 1.26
